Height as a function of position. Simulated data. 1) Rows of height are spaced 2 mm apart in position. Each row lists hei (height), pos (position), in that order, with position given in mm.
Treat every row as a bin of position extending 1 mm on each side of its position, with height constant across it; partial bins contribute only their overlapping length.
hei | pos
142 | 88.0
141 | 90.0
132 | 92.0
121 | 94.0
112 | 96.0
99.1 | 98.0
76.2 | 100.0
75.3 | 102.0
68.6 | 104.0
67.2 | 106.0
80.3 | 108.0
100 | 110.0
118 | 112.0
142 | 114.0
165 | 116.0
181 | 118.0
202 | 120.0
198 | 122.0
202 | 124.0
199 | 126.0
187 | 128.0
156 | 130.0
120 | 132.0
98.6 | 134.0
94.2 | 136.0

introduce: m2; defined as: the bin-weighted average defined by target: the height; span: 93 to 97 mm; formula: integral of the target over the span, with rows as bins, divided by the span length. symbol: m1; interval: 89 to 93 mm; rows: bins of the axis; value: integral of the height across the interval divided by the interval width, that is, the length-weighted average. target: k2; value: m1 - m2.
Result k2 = 20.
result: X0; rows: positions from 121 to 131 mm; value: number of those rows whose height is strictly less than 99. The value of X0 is 0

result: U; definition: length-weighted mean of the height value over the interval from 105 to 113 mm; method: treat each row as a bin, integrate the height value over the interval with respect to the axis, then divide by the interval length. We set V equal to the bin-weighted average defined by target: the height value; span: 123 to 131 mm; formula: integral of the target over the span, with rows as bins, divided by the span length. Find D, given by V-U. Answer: 95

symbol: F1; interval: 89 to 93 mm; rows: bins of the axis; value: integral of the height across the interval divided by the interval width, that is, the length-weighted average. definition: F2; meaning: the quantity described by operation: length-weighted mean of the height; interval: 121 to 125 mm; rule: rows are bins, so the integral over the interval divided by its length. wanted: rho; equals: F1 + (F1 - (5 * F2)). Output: -727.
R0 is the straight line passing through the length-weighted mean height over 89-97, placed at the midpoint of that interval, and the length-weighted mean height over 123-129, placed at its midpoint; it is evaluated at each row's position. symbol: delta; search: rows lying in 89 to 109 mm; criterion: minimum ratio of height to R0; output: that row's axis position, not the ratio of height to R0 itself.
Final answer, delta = 106.0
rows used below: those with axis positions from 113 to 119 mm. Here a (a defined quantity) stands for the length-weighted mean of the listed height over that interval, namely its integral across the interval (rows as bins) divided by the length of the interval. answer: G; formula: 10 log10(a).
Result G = 22.1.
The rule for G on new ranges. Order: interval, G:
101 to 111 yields 18.9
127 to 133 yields 21.9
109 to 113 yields 20.4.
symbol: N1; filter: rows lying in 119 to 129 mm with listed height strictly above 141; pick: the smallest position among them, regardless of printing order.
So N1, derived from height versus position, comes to 120.0 mm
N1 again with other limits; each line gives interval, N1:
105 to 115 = 114.0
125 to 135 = 126.0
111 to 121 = 114.0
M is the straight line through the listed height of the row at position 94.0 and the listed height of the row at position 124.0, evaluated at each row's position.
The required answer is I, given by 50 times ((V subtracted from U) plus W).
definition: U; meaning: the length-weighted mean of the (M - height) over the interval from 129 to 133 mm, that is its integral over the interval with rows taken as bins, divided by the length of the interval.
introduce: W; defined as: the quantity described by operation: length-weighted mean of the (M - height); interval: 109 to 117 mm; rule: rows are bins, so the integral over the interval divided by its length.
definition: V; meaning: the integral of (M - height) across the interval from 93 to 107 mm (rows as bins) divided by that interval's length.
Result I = 3762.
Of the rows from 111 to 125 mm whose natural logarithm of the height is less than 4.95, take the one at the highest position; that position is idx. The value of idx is 112.0 mm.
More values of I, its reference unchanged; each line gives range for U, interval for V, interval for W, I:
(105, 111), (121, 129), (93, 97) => 3765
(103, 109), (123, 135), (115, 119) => 1820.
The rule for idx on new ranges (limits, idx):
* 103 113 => 112.0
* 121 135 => 134.0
